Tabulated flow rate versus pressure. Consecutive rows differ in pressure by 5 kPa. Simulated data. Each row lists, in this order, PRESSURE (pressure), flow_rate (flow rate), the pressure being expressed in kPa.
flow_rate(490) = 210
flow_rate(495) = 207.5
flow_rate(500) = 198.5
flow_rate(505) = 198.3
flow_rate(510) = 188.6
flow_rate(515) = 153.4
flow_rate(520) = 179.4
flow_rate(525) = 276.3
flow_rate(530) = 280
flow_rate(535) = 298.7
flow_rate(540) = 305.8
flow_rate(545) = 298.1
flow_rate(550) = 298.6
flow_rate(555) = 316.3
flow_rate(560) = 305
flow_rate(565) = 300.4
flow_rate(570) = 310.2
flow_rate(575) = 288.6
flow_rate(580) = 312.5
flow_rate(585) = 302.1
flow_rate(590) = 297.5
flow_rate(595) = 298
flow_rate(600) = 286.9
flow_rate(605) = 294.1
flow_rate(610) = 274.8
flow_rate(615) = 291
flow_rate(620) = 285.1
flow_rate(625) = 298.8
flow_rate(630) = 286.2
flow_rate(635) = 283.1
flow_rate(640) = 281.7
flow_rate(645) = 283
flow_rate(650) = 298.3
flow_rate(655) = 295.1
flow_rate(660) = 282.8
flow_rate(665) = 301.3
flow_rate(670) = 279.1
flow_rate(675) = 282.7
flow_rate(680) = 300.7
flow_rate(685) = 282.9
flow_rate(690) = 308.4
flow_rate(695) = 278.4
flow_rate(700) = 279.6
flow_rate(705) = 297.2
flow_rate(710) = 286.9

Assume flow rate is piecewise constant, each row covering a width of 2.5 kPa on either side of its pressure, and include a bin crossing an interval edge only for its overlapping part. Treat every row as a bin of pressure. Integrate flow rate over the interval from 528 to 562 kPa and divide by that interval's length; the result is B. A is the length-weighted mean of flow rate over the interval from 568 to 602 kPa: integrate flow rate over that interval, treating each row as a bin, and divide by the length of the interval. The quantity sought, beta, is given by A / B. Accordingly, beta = 1.00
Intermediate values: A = 299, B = 301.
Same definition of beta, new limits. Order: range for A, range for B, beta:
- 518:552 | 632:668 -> 0.96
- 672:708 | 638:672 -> 1.00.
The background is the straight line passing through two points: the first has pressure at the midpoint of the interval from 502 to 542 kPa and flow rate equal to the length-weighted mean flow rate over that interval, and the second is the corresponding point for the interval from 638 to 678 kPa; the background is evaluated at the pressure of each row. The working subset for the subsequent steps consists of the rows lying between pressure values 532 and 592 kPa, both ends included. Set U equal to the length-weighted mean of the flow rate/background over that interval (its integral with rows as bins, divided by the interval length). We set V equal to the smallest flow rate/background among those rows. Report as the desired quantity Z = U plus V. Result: 2.34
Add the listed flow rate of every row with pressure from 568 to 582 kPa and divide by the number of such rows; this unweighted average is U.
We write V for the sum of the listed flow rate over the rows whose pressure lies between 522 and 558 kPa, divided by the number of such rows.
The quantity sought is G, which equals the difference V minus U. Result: -8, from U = 304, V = 296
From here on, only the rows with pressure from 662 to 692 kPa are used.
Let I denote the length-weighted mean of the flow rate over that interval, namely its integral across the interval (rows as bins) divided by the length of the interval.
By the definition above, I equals 292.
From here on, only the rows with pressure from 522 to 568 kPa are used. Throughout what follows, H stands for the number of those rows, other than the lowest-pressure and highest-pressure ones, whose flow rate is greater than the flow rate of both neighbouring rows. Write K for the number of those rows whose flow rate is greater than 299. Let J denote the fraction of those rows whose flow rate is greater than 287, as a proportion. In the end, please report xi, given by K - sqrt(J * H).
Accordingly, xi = 2.8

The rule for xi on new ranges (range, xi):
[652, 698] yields 1.8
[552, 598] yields 4.6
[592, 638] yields -1.2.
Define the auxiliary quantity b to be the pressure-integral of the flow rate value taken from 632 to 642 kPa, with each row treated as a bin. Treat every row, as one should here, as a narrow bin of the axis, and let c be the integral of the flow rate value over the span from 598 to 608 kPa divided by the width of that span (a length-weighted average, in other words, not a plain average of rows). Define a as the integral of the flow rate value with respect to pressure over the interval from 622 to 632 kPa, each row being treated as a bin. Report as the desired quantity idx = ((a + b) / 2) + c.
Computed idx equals 3165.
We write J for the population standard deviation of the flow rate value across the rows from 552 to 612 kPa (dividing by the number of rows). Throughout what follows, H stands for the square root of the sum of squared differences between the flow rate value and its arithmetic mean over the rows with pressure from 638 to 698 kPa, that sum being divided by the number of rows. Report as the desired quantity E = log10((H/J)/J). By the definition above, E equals -1.10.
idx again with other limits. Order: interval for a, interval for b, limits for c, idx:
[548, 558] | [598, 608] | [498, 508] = 3186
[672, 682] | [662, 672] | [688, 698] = 3197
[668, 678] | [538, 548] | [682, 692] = 3213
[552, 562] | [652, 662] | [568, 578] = 3300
